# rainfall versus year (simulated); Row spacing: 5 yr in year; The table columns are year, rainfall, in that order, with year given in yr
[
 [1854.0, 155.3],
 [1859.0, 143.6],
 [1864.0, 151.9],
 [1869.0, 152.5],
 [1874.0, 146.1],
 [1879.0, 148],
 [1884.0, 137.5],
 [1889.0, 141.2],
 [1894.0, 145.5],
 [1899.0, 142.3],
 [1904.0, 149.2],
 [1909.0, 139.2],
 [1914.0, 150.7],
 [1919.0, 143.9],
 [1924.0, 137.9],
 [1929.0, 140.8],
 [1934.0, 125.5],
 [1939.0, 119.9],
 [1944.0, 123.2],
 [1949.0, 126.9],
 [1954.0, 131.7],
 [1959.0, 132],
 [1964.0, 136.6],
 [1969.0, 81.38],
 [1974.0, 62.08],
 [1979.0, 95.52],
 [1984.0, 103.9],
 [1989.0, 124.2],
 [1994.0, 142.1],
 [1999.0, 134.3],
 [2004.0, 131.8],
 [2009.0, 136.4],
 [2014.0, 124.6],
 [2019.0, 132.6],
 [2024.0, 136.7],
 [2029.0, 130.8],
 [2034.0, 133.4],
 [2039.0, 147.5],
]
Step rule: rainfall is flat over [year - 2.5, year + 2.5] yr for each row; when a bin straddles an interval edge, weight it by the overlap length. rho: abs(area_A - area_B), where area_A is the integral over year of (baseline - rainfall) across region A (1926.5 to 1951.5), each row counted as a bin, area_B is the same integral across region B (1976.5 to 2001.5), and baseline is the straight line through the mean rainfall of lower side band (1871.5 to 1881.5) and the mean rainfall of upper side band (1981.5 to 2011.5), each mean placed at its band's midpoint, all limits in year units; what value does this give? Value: 9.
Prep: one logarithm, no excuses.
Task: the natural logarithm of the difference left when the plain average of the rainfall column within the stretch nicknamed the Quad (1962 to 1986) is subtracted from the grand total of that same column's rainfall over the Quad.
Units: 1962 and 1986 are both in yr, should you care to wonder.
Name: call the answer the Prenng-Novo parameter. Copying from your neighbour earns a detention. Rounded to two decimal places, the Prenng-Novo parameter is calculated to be 5.95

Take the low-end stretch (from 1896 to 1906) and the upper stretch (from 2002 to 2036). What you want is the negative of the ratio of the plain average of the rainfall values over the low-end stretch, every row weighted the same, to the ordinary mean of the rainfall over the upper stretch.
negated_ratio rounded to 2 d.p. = -1.10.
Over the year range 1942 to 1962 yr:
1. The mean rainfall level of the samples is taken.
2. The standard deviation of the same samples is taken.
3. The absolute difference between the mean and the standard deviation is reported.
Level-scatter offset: 125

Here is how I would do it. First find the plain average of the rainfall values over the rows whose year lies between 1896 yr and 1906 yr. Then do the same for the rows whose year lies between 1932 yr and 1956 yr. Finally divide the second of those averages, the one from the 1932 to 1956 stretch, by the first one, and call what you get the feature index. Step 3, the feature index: 0.861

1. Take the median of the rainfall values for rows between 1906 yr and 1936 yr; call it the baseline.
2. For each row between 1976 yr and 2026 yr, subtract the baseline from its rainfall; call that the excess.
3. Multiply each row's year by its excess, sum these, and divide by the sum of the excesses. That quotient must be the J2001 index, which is 1991.5 yr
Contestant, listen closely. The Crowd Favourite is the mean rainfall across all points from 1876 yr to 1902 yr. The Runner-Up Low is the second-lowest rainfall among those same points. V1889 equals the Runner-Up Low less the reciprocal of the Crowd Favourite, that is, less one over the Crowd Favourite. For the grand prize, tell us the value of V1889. 141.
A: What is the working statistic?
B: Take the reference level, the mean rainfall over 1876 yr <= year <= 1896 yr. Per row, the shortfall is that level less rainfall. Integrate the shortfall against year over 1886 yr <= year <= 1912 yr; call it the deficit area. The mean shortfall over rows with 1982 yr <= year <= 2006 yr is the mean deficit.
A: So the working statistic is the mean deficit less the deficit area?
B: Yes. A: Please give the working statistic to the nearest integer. 27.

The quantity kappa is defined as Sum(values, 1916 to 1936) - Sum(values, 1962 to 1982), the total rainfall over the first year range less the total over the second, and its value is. 173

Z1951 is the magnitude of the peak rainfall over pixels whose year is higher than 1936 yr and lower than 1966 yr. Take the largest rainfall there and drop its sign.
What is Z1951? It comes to 137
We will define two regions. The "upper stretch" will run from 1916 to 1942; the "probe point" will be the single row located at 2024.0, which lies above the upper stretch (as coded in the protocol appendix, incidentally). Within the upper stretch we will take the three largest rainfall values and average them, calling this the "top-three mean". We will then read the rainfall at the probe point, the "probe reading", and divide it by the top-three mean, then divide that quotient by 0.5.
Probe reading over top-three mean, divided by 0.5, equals 1.94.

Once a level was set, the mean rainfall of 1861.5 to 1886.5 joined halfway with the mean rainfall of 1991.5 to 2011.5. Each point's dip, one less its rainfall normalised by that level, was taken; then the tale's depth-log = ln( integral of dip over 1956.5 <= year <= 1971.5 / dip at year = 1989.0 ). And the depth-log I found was 3.1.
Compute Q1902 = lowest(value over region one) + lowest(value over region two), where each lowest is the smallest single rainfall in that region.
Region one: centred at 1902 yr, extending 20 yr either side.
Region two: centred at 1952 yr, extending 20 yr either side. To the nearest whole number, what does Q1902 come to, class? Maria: 219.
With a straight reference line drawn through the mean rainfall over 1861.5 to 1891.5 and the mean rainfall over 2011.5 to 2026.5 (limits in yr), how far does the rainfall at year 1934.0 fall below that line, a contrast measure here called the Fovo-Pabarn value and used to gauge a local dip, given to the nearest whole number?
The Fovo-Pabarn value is 15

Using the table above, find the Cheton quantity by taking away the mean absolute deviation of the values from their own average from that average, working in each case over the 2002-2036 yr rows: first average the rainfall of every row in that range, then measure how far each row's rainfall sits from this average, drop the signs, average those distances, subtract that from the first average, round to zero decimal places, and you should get 130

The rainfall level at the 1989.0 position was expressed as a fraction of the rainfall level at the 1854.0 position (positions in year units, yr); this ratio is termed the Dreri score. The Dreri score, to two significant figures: 0.80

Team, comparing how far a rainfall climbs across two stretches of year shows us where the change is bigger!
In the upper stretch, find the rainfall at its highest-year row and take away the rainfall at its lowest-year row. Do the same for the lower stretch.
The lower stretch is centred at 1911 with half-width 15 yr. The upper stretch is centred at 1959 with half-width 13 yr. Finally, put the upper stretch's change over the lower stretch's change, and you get 10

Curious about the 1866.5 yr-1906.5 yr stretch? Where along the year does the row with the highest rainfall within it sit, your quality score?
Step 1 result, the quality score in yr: 1869.0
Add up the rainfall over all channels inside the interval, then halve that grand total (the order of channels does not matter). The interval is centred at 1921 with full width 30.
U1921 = 419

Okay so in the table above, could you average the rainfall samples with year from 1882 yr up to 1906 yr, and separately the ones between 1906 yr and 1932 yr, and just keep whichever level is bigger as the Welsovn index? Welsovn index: 143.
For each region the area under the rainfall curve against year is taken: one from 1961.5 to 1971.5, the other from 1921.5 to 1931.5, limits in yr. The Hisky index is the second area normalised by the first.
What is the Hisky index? 1.28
